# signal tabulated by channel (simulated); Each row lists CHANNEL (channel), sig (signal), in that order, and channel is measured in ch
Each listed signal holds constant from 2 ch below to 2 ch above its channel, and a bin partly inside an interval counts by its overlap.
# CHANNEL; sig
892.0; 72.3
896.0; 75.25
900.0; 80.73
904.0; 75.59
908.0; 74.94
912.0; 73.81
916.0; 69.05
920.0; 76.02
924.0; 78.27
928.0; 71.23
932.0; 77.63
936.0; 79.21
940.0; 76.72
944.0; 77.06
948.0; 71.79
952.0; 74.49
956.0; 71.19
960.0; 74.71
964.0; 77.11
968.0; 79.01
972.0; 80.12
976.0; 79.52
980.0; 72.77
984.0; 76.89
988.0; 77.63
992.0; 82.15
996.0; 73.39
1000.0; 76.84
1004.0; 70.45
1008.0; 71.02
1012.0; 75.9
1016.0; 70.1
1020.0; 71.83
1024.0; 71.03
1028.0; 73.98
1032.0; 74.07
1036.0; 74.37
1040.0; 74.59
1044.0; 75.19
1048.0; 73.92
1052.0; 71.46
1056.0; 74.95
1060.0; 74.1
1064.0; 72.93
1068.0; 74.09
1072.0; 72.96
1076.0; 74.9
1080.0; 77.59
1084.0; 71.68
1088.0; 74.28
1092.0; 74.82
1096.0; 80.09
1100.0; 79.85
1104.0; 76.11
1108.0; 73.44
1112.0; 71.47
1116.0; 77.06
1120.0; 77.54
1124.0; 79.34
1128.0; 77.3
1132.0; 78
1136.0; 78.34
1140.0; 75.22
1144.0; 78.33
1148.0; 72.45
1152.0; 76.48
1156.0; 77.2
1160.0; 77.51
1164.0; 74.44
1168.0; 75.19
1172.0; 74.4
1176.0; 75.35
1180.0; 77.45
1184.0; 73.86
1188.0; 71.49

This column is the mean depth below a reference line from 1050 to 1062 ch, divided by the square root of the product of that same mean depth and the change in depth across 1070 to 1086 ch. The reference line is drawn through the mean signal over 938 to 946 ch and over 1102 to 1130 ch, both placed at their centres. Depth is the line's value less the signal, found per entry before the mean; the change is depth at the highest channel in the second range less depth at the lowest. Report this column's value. 1.5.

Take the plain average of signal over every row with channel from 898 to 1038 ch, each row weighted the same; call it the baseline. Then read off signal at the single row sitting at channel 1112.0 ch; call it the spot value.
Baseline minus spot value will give 3.7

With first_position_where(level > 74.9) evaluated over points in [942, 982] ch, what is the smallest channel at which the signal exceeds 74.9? 944.0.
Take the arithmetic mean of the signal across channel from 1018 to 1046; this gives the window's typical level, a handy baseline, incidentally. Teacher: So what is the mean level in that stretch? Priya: 73.6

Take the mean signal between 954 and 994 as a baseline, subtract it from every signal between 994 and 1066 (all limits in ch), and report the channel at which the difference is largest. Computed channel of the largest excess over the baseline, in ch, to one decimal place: 1000.0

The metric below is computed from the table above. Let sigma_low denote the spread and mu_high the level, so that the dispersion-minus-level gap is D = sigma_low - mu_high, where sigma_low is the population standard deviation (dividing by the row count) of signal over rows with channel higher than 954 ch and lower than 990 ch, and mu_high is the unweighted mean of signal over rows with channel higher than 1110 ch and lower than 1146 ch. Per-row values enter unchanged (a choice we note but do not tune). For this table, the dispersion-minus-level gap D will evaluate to -74.1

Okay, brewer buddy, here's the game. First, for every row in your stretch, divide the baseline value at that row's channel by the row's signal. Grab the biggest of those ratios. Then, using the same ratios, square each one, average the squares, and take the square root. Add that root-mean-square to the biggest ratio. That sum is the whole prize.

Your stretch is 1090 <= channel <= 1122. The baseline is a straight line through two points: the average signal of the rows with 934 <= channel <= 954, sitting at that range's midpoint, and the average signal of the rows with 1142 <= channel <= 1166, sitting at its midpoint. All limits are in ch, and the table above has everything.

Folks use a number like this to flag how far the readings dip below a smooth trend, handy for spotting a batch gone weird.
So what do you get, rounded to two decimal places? 2.06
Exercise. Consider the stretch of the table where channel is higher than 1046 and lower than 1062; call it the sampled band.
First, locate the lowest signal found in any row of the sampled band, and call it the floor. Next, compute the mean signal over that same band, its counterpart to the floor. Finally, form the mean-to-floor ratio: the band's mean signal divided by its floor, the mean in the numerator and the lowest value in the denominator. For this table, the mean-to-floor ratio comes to 1.030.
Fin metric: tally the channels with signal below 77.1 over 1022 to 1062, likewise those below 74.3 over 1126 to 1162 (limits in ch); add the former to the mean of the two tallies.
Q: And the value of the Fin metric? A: 15.5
